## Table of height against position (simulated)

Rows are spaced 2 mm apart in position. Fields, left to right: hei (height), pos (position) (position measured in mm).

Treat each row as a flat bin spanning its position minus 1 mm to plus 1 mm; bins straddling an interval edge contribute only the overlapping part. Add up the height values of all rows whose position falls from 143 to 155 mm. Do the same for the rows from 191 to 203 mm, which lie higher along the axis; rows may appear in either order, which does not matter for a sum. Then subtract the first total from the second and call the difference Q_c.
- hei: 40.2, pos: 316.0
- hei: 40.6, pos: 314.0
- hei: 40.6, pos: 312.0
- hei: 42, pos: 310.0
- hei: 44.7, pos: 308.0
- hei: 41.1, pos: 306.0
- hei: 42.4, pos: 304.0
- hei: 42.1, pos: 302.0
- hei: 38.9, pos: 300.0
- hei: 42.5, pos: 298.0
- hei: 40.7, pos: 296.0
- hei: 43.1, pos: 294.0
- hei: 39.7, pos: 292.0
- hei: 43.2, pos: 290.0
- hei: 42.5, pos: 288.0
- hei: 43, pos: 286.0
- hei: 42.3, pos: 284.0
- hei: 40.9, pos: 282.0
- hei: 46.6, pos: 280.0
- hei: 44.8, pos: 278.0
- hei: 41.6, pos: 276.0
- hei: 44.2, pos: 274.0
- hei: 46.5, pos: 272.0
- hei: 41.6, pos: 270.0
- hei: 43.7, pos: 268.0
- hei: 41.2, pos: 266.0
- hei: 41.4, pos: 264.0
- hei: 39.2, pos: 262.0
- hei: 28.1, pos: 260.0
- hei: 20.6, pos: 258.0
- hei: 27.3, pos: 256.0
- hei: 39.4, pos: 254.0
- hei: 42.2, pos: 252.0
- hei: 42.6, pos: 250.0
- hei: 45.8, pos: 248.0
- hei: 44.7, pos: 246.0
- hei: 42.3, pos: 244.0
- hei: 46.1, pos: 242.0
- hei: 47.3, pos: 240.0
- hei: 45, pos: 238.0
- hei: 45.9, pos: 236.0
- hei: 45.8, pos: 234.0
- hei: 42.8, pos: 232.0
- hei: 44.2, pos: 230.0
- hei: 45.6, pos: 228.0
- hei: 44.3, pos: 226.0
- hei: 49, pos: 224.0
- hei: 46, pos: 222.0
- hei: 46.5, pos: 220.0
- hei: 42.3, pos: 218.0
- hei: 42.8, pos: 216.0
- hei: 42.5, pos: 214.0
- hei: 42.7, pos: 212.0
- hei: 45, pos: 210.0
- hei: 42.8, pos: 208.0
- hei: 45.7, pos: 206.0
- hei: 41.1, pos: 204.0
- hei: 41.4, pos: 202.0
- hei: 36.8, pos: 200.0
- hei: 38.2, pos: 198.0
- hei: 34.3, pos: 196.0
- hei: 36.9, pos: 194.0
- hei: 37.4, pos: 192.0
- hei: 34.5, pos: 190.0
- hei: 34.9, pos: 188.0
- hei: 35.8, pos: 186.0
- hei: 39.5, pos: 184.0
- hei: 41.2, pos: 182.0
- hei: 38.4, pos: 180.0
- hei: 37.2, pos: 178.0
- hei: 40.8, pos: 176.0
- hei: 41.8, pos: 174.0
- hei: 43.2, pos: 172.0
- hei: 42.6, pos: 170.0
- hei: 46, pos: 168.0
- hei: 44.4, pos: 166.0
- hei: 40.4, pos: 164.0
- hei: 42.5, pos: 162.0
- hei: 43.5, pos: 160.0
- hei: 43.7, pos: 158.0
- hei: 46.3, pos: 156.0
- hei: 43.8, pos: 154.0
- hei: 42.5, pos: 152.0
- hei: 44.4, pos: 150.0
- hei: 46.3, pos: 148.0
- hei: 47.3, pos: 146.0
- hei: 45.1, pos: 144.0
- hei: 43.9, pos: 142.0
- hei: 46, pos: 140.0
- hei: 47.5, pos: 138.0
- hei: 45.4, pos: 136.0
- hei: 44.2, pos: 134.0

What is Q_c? -44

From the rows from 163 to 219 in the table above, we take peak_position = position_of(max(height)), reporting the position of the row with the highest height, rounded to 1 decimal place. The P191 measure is 168.0 mm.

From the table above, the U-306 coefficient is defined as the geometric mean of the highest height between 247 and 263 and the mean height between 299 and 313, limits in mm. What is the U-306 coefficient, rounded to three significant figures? 43.7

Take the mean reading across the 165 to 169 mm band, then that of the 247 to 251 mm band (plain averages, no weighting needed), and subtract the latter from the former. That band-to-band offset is 1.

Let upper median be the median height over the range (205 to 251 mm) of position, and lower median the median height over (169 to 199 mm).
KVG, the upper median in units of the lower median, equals 1.18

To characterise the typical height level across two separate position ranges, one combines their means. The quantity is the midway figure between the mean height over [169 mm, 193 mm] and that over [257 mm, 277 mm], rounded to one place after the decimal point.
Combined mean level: 38.9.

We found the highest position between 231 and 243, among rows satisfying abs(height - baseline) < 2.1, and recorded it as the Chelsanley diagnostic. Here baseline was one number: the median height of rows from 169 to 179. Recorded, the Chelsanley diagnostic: 232.0 mm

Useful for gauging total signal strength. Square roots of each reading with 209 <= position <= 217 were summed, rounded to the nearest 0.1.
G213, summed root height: 26.3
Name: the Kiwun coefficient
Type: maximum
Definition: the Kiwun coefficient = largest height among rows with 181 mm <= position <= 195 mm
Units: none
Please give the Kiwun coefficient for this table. 41.2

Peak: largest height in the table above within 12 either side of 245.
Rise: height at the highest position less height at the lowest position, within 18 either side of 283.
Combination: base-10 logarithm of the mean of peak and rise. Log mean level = 1.35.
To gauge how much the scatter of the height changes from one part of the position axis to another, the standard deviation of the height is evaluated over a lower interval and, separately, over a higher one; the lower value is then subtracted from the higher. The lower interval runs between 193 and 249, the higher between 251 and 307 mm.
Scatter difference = 2.3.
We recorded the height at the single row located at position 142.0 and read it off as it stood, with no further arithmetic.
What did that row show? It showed 43.9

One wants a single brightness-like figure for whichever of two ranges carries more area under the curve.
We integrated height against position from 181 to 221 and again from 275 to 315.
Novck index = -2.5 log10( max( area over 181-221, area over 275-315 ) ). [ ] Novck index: -8.07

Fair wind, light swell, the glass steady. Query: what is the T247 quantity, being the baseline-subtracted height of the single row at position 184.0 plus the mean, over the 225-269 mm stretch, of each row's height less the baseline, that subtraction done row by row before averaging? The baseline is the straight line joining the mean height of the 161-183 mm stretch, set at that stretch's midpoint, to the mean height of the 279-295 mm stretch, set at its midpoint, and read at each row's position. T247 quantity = -3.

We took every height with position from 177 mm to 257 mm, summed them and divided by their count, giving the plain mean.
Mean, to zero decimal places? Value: 42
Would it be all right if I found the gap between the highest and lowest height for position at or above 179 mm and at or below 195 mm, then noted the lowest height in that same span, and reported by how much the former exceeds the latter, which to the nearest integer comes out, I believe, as -28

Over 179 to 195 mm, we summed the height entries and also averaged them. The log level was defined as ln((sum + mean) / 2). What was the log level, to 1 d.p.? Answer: 5.1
